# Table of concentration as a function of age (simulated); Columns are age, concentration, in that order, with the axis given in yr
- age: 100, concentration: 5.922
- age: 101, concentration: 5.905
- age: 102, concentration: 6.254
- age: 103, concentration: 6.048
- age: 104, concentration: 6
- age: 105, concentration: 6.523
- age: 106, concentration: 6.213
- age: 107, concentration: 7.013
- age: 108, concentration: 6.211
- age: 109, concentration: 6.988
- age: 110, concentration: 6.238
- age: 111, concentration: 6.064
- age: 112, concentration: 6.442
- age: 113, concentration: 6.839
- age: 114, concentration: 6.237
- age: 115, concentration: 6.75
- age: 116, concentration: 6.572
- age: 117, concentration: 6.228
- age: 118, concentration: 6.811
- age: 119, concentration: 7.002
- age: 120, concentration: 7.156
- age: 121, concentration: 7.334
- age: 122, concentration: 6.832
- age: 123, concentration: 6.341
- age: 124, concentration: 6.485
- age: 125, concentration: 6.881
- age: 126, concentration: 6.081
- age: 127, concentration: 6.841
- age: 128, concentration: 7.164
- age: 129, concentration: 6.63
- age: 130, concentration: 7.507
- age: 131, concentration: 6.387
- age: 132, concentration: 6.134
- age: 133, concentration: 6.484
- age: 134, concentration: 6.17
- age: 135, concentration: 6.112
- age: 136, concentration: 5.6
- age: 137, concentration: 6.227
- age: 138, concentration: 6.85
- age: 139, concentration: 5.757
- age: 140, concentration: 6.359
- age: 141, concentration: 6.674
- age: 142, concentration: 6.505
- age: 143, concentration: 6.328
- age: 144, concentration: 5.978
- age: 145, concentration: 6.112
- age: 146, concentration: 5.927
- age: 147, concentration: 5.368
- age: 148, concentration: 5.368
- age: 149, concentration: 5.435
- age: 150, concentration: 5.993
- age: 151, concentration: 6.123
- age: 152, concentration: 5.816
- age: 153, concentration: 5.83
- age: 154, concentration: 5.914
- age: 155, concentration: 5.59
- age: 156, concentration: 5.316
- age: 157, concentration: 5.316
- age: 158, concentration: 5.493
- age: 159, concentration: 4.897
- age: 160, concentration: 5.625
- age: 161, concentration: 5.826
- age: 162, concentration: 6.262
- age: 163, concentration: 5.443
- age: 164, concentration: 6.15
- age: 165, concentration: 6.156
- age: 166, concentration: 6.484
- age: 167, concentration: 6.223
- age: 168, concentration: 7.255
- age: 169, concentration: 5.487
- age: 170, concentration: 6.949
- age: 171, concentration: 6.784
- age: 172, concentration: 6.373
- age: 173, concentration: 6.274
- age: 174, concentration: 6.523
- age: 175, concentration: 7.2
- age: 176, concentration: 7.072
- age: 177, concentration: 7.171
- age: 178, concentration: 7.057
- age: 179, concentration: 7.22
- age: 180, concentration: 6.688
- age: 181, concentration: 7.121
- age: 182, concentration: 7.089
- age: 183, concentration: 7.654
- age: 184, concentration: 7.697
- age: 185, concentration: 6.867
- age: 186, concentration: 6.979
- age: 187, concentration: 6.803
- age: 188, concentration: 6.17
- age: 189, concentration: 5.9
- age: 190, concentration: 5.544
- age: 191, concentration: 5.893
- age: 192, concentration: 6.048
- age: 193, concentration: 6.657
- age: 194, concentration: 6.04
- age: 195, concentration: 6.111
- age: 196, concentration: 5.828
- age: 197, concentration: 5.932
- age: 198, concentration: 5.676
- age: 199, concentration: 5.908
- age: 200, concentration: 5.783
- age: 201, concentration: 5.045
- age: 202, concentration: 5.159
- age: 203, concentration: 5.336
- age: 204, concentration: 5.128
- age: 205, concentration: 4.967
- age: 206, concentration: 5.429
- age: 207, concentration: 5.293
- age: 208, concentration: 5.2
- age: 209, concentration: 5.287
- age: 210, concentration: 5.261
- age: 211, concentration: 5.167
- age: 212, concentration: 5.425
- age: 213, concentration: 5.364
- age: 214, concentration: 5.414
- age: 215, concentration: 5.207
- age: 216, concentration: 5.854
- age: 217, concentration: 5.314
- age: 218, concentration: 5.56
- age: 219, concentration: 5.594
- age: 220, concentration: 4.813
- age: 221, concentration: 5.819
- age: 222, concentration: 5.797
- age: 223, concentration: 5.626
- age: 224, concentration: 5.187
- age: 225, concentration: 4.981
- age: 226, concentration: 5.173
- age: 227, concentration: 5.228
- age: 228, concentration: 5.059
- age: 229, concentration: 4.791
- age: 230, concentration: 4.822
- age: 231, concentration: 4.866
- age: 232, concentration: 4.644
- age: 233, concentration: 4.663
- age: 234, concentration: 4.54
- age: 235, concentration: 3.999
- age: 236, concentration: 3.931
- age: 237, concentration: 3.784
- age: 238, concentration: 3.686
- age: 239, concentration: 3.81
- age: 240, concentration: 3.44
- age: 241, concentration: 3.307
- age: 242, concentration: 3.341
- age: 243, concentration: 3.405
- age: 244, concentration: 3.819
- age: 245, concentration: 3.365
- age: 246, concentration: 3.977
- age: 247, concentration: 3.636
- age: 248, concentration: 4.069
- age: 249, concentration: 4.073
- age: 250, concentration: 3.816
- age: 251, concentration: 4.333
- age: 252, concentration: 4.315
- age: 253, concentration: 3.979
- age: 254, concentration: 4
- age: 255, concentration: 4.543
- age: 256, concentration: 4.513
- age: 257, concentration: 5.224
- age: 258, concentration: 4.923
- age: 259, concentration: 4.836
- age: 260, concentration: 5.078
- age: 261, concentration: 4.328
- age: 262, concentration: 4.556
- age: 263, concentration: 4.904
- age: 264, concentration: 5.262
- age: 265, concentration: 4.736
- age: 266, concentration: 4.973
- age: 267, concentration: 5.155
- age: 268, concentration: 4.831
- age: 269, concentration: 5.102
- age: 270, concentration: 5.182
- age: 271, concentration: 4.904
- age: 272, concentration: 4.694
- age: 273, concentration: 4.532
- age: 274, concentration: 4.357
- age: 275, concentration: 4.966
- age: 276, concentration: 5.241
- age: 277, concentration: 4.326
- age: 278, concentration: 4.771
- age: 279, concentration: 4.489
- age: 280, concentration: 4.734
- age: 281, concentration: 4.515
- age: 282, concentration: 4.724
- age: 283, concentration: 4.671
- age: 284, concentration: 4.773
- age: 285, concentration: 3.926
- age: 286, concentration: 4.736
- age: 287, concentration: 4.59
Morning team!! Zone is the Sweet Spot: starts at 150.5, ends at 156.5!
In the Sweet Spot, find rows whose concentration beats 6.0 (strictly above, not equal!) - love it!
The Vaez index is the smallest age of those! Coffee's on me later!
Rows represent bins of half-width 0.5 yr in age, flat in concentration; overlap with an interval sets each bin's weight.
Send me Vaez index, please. 151 yr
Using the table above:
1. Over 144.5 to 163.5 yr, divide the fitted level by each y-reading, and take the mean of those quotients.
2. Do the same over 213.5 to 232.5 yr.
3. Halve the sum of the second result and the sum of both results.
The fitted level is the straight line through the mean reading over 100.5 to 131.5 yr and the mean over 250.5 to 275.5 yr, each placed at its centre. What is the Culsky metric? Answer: 1.54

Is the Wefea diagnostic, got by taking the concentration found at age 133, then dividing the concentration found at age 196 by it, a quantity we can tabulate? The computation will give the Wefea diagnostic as 0.90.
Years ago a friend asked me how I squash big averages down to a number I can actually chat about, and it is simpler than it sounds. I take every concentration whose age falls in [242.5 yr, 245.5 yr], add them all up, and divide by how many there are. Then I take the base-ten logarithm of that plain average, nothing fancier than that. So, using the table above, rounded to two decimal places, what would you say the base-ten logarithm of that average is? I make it 0.55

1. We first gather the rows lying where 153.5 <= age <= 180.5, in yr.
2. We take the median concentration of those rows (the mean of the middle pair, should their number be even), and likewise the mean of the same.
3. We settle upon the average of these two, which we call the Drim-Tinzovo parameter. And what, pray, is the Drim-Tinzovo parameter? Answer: 6.3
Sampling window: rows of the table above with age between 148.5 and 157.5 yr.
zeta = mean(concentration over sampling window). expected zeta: 5.7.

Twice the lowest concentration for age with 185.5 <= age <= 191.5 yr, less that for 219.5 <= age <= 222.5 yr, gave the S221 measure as 6.3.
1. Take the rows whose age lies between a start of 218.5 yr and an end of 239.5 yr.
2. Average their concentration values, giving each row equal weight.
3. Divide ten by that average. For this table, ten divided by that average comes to 2.1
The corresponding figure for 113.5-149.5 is 1.6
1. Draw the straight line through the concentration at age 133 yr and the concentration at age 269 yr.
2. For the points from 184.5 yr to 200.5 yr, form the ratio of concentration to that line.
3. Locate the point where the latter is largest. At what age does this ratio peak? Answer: 186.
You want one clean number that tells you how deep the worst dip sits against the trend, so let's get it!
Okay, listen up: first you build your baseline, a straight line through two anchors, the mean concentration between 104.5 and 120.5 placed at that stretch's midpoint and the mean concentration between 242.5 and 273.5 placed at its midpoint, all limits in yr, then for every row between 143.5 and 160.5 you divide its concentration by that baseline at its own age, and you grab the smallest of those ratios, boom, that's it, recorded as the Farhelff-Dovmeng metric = 0.83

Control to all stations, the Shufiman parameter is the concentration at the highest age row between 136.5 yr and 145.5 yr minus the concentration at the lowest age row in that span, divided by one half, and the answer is -0.2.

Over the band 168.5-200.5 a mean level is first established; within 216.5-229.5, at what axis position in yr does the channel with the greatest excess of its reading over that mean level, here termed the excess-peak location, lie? 221 yr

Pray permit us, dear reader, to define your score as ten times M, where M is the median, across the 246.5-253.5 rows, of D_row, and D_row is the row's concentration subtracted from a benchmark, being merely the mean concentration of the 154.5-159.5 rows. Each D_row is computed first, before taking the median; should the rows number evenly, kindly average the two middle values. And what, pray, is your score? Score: 13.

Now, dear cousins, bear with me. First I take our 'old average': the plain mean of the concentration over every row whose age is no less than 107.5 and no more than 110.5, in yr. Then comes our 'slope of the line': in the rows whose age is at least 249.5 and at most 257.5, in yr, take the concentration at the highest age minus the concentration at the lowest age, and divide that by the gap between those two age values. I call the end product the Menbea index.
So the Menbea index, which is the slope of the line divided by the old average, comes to 0.031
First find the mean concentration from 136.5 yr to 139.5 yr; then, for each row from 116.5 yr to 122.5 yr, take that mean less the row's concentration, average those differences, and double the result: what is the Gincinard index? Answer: -1.2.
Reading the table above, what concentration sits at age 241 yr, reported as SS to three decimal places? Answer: 3.307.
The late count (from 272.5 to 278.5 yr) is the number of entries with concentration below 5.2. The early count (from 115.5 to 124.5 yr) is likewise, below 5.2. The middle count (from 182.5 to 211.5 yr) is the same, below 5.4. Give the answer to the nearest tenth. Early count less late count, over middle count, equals -0.5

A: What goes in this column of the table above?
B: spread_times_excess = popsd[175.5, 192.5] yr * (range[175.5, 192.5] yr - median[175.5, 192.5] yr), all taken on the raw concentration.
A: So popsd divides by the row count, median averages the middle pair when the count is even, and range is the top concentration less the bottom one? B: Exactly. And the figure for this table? -3.0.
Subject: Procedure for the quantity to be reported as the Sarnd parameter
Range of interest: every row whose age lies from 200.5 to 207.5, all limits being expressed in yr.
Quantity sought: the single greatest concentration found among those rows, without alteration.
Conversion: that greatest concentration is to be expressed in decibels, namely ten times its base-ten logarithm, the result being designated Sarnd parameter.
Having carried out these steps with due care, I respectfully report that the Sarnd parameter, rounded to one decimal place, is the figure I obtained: 7.3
